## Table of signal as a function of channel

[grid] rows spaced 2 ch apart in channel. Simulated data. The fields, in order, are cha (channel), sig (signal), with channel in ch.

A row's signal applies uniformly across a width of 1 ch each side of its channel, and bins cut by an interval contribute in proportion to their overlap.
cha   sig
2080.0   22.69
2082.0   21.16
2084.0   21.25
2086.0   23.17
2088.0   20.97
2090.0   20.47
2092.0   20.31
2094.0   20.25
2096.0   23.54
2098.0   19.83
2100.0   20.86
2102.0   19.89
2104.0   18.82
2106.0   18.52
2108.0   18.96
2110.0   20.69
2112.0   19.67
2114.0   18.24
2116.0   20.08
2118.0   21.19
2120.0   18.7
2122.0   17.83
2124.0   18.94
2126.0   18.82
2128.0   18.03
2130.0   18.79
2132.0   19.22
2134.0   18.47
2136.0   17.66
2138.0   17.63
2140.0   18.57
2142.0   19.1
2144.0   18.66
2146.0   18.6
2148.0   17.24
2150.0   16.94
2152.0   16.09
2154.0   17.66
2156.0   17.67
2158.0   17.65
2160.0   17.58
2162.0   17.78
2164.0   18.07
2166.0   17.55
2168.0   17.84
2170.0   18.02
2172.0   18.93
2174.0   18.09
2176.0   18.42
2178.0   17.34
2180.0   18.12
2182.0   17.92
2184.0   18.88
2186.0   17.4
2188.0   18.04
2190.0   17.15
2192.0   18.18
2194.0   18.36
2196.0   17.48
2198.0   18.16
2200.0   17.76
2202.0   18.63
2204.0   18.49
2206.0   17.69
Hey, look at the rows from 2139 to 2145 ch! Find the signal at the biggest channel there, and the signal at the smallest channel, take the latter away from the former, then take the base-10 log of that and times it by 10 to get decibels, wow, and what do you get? -10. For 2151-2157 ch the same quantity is 2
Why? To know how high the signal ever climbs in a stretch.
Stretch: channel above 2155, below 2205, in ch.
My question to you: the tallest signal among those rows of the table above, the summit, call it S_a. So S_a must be 18.93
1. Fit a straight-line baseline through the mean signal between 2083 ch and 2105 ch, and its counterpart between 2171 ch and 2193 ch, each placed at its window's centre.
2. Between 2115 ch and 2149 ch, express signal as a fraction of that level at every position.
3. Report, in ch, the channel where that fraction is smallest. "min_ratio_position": 2122.0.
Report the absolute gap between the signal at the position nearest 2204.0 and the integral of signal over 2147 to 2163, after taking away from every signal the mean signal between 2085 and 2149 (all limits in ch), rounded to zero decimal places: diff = 33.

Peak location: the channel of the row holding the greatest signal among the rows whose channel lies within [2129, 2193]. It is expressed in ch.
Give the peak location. 2132.0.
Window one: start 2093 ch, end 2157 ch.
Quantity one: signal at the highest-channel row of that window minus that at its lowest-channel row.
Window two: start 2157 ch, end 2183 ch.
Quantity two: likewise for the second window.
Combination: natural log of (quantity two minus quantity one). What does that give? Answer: 1.0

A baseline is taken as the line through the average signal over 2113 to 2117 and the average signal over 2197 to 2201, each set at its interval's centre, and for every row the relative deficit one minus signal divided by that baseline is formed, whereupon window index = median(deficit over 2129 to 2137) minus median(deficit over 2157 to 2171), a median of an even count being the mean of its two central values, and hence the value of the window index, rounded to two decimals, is -0.02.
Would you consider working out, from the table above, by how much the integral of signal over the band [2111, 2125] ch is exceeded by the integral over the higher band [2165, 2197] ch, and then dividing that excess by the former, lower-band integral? 1.1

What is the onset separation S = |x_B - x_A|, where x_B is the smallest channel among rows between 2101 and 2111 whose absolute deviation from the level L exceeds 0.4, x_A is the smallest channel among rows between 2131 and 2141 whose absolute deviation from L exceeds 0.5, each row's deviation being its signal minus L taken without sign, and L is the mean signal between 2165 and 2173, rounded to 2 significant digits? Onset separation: 30 ch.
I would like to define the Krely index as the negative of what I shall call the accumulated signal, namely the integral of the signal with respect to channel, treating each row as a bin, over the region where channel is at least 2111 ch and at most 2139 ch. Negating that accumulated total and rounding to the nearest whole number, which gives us -527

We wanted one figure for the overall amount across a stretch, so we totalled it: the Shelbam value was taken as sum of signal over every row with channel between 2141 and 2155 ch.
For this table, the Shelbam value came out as 124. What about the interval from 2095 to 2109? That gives 140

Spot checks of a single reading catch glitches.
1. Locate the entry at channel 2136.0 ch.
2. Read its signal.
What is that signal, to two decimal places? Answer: 17.66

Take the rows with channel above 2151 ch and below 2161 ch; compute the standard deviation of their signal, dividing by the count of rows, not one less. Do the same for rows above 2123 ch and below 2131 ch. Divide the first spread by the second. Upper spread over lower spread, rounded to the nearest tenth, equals 1.7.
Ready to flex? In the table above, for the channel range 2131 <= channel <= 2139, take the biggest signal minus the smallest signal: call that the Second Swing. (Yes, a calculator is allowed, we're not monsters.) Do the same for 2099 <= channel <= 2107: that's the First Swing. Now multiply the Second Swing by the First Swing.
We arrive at 3.7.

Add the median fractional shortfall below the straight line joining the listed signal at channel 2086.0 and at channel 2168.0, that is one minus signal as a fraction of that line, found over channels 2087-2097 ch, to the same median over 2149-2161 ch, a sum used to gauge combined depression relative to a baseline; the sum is 0.16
